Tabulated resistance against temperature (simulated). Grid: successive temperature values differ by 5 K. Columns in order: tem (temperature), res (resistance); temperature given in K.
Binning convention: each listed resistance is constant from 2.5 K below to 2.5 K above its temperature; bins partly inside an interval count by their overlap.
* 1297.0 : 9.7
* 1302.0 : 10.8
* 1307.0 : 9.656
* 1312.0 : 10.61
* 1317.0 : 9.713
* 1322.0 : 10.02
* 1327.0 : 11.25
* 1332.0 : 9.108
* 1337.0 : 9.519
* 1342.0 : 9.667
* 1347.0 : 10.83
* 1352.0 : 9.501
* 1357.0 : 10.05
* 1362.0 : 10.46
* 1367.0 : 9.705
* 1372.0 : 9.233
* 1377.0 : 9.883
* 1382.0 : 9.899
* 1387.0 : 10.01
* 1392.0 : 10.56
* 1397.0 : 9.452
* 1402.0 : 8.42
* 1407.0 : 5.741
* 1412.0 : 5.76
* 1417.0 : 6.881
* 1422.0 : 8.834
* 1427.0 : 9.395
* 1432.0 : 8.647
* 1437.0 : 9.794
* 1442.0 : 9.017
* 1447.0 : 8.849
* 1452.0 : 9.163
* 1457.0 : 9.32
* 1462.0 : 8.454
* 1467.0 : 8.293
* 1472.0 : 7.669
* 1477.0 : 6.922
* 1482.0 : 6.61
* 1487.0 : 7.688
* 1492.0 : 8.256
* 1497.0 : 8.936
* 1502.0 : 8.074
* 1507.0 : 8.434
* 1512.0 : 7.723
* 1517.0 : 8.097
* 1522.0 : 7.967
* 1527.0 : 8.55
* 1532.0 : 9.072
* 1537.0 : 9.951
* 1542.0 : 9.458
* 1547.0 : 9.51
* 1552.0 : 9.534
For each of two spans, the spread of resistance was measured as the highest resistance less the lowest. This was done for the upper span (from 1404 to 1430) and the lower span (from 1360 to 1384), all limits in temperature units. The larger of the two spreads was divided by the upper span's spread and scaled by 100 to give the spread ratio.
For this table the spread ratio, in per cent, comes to 100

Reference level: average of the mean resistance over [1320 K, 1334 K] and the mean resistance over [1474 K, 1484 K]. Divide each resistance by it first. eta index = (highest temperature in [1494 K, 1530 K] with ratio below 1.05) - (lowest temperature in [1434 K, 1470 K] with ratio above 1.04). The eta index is 90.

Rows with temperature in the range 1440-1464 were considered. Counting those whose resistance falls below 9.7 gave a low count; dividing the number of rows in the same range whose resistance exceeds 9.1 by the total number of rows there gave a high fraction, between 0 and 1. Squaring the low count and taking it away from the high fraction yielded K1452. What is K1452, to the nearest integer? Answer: -25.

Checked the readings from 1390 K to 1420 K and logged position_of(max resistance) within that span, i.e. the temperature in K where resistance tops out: 1392.0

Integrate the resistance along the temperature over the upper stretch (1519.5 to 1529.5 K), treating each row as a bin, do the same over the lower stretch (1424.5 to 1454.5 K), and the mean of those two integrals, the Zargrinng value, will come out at 178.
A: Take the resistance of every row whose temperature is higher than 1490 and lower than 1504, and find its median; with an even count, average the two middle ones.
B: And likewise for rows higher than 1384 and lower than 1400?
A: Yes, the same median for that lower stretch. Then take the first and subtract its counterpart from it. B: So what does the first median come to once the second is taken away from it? -1.8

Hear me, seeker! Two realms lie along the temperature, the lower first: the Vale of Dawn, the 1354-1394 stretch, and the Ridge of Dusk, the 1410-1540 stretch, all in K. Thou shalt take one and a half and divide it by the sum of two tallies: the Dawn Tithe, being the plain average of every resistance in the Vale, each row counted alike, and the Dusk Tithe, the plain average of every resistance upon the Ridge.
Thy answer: 0.082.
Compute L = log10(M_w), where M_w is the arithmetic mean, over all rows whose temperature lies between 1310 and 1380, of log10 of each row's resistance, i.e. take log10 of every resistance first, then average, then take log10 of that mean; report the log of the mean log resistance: -0.001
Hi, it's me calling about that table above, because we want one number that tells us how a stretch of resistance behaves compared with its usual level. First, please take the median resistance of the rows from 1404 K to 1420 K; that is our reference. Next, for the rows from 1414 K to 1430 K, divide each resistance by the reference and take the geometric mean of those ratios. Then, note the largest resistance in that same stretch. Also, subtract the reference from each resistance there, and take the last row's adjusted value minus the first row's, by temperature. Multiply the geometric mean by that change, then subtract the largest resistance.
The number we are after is -5.8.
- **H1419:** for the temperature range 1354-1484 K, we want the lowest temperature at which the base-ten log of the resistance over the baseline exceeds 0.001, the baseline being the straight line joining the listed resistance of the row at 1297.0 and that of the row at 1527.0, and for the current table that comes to 1357.0 K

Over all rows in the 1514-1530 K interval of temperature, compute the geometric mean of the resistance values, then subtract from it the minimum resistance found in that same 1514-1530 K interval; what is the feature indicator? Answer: 0.2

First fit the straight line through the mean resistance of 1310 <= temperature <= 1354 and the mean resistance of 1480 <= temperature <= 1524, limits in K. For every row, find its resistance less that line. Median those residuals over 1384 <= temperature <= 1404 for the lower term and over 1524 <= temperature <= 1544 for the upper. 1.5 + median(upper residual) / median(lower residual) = 5.5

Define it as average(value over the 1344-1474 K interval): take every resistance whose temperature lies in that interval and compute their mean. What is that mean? 9.0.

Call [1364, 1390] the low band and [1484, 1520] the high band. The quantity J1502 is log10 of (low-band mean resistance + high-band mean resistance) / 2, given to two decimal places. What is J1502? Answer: 0.95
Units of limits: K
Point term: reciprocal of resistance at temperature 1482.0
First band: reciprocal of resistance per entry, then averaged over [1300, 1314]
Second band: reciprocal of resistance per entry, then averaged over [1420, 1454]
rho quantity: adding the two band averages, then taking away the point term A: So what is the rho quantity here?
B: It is 0.056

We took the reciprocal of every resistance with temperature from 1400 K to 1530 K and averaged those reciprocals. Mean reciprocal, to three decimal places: 0.125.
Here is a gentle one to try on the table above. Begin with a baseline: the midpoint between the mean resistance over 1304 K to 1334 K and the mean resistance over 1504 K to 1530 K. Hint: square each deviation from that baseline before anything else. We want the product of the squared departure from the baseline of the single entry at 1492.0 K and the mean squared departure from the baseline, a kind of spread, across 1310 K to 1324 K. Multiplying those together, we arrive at 0.8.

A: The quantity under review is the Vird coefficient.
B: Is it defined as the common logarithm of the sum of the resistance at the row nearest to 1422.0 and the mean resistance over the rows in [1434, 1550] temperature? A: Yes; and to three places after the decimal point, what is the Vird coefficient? 1.239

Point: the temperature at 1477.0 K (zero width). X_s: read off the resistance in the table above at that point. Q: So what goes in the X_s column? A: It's 6.922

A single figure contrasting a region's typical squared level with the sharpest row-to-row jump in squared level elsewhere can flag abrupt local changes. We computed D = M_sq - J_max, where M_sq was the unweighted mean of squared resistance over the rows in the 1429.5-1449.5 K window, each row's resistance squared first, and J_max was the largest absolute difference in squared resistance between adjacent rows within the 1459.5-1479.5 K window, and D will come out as 72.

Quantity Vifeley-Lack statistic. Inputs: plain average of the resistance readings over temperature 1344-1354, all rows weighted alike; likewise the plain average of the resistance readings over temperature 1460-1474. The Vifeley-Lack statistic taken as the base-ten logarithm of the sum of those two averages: 1.26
